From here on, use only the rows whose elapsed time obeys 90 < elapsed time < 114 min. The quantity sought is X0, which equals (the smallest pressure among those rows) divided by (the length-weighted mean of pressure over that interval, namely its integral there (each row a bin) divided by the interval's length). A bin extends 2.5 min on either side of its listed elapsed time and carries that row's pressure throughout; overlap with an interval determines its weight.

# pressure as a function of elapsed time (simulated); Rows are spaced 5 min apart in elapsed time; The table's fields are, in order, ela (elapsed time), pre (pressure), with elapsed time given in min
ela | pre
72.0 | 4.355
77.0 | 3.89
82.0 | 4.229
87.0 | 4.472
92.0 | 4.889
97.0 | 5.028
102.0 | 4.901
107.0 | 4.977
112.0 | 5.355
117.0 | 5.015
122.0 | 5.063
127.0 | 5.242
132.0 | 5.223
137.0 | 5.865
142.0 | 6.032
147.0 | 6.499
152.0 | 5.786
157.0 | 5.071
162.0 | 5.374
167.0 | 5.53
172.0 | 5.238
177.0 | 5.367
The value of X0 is 0.973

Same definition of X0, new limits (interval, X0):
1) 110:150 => 0.905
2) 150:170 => 0.934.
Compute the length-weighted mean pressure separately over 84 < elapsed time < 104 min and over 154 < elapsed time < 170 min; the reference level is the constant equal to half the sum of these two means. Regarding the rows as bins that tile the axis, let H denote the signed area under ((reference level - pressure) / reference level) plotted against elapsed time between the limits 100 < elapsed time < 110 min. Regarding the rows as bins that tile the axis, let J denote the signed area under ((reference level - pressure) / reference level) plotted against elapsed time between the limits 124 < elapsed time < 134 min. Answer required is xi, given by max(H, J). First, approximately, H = 0.2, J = -0.3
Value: 0.2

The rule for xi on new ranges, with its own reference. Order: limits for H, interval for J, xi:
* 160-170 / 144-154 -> -0.7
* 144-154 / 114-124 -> 0.0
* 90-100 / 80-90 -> 1.4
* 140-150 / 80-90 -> 1.4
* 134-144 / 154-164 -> -0.3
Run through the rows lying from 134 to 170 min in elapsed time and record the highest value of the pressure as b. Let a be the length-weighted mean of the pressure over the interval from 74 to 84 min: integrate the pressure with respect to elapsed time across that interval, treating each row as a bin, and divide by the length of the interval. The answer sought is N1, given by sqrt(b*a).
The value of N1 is 5.14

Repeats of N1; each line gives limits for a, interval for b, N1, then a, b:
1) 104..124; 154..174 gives 5.31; 5.10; 5.53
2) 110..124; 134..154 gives 5.78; 5.14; 6.499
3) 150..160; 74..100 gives 5.21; 5.41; 5.028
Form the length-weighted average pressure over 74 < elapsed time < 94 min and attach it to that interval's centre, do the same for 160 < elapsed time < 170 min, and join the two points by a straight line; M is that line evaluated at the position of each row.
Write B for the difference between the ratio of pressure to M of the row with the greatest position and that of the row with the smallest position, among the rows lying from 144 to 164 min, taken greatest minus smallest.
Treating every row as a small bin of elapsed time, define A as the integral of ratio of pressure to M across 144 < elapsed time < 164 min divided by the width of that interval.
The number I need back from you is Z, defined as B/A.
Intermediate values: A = 1.08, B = -0.25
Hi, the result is -0.24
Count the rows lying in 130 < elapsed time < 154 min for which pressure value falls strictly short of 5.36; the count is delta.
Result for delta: 1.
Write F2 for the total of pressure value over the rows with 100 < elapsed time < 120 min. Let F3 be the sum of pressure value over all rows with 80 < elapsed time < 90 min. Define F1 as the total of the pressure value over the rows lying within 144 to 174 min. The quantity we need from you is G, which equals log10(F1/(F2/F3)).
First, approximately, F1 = 33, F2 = 20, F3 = 9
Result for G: 1.16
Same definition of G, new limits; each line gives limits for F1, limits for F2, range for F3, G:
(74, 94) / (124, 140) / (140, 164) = 1.49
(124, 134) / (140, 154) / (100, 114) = 0.94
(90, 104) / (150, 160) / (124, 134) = 1.15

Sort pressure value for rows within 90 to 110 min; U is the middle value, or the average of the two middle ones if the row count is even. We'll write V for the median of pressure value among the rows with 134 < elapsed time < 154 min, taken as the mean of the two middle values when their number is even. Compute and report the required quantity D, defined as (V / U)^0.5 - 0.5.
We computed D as 0.60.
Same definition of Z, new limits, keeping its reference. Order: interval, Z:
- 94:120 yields -0.06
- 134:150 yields 0.08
